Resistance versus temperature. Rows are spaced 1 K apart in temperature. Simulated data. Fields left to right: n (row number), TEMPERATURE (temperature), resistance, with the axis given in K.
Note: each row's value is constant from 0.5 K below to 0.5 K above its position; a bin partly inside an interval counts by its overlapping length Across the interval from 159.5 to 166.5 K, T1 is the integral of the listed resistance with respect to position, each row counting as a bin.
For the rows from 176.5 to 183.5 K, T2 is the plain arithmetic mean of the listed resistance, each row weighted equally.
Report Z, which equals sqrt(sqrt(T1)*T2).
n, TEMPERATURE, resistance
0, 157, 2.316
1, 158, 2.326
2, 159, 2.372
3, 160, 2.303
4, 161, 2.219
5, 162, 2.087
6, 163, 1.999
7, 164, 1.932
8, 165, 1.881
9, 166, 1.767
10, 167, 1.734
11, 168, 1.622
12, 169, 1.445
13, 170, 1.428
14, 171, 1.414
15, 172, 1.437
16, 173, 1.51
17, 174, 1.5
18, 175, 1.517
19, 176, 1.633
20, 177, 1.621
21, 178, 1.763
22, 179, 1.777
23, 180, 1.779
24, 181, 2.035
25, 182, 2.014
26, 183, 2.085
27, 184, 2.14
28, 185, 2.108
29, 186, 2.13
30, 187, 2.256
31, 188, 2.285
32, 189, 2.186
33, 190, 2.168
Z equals 2.65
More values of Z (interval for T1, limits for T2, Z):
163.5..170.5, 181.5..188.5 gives 2.72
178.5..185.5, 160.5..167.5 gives 2.70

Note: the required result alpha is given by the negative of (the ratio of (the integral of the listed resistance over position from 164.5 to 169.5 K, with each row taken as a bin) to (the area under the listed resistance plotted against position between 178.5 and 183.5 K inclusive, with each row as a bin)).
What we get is -0.87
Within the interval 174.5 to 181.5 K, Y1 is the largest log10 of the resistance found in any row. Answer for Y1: 0.309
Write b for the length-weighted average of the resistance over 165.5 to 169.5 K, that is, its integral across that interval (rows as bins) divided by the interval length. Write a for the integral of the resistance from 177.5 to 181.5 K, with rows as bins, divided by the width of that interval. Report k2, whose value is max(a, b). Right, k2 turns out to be 1.84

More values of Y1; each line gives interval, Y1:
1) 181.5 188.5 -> 0.359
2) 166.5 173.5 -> 0.239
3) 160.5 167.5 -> 0.346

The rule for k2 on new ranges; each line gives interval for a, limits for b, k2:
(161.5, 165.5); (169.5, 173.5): 1.97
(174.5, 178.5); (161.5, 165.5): 1.97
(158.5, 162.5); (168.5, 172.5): 2.25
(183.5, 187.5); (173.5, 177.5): 2.16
